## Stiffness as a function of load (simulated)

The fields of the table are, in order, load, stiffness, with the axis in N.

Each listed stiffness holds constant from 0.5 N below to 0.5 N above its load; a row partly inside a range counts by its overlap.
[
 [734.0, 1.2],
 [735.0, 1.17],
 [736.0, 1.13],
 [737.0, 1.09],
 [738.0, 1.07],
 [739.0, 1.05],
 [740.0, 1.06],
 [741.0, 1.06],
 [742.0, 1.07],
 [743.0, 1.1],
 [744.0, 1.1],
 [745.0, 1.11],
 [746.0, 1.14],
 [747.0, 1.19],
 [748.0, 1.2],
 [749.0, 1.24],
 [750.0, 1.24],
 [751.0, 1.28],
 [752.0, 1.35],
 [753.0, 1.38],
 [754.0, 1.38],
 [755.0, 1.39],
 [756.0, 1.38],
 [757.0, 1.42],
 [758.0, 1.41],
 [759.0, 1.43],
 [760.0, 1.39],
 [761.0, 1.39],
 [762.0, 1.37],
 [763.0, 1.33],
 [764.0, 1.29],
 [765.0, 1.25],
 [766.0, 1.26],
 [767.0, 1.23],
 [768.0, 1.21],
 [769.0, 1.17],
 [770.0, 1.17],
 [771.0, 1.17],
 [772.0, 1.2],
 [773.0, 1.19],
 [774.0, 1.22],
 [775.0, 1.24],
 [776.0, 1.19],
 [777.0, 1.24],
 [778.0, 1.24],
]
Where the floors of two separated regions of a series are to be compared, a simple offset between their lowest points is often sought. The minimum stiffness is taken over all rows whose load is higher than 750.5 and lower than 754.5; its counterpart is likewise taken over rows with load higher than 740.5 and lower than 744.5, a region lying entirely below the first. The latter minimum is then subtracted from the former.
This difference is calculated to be 0.2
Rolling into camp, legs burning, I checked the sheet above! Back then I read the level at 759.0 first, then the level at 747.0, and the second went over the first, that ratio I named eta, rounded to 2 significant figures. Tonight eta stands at 0.83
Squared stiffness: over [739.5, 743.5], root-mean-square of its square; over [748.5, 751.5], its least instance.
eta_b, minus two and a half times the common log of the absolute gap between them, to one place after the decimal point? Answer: 1.0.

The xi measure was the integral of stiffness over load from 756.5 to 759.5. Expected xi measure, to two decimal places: 4.26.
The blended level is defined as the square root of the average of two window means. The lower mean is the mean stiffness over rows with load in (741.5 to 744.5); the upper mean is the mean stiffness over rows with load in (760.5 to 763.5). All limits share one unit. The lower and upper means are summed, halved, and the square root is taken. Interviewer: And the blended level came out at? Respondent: 1.11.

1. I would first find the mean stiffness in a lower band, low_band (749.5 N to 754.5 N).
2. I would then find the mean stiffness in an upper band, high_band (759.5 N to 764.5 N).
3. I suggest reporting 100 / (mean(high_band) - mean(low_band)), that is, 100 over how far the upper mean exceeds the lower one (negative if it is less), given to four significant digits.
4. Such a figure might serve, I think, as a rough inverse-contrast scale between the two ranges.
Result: 3571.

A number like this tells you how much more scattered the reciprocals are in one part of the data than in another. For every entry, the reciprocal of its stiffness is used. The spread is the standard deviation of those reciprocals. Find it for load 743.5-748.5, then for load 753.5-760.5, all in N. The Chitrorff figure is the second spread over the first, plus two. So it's 2.3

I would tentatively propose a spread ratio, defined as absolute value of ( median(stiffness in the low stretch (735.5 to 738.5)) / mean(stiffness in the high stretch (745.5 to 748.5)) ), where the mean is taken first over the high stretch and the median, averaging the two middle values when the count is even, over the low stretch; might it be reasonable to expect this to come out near 0.93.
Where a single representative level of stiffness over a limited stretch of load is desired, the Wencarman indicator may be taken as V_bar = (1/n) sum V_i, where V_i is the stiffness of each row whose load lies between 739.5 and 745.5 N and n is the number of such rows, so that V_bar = 1.08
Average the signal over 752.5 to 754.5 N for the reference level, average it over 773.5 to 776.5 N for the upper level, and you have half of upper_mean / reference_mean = 0.44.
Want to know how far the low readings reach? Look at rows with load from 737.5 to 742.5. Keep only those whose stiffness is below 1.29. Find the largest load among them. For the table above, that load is 742.0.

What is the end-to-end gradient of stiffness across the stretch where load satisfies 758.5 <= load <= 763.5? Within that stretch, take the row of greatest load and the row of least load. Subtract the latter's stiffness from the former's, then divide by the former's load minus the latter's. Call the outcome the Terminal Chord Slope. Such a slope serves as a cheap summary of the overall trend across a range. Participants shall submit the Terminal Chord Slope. -0.025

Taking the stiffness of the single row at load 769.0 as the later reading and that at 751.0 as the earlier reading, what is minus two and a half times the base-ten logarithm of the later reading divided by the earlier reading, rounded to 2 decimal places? 0.10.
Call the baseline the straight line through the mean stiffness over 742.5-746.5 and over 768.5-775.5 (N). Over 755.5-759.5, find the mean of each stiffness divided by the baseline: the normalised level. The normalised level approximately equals 1.22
